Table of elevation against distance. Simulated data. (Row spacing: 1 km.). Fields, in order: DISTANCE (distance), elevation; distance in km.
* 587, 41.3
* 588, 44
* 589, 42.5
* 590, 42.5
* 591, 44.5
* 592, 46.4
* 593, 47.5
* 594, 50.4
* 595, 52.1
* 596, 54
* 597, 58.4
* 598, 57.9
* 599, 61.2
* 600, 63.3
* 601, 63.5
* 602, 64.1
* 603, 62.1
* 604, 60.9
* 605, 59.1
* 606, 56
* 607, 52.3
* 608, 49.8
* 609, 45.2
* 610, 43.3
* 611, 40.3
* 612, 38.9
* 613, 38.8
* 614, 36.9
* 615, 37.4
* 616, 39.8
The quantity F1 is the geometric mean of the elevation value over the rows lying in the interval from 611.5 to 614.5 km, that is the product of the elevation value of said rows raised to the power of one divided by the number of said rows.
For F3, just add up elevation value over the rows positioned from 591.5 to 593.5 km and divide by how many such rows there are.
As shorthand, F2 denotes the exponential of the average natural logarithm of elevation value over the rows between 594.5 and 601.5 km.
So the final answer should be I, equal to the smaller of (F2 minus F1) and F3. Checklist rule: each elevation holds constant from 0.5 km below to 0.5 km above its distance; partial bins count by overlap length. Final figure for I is 20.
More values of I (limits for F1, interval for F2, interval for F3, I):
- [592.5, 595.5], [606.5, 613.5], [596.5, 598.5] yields -6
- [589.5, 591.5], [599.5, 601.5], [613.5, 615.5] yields 20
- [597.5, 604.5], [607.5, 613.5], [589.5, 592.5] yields -19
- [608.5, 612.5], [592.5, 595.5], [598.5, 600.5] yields 8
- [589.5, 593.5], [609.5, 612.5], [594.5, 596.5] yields -4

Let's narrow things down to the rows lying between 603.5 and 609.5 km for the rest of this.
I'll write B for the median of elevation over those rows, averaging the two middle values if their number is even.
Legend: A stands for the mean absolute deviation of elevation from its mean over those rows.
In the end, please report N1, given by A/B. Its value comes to 0.088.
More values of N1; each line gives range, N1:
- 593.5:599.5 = 0.063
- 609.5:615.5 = 0.043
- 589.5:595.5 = 0.059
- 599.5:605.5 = 0.023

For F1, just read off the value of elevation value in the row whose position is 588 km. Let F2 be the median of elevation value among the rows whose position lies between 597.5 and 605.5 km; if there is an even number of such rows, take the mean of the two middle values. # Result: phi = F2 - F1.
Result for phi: 18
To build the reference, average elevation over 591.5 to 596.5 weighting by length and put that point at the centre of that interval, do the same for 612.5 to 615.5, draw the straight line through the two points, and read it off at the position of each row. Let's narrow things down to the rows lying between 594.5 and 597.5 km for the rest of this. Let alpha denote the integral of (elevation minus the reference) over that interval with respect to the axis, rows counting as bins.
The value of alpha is 18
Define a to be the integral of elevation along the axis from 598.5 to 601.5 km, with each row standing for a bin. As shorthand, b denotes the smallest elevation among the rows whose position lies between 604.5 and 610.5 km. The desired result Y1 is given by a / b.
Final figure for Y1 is 4.3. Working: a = 188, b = 43.3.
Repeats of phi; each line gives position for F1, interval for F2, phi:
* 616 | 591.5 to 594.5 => 8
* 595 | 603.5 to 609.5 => 2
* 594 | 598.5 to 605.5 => 12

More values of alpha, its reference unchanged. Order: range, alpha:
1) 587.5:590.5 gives -31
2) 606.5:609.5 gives 23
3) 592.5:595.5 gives 0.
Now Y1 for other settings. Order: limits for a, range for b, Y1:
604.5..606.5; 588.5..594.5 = 2.7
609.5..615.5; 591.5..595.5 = 5.1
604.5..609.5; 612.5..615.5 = 7.1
